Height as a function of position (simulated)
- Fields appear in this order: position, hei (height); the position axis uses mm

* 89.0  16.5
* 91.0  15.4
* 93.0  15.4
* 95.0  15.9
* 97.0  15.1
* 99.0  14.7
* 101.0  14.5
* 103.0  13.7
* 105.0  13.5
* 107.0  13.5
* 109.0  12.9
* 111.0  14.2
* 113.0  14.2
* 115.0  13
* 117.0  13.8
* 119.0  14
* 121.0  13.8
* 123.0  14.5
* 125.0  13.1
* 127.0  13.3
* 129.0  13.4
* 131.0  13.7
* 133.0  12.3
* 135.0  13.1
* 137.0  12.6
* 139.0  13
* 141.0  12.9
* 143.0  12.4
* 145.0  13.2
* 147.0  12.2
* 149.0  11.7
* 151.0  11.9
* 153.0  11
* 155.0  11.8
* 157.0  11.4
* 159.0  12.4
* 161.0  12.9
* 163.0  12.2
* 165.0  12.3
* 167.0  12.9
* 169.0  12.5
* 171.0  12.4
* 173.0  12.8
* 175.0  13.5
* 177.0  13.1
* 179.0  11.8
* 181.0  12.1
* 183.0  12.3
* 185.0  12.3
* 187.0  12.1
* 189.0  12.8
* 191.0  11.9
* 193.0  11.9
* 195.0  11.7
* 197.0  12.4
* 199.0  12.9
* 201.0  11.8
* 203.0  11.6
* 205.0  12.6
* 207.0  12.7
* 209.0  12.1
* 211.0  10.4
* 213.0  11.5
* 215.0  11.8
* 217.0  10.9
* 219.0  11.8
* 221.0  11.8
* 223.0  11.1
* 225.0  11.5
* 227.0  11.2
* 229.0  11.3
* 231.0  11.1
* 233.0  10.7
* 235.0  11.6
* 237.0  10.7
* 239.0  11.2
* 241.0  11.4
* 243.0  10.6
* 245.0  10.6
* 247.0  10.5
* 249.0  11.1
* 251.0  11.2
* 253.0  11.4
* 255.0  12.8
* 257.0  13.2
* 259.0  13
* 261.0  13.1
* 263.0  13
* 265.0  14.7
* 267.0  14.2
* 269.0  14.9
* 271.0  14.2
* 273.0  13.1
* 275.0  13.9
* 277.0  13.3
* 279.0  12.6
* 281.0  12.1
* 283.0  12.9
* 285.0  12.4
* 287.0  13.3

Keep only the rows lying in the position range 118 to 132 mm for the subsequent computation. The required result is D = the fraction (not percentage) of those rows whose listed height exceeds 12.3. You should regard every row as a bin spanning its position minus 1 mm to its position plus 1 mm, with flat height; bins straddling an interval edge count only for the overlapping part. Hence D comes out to 1.00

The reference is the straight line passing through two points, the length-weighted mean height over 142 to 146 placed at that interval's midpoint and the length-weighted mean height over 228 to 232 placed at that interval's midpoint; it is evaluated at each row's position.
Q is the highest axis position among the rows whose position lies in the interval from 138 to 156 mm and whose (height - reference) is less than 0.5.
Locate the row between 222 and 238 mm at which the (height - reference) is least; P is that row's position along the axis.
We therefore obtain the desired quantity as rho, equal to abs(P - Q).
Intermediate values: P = 233.0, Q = 155.0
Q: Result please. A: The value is 78 mm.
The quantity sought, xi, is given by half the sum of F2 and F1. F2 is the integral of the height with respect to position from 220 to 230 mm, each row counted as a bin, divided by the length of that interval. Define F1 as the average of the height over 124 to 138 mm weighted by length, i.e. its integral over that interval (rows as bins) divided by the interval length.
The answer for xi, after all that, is 12.2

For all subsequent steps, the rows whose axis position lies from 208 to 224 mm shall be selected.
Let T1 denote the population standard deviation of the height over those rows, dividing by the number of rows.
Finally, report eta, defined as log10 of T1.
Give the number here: -0.27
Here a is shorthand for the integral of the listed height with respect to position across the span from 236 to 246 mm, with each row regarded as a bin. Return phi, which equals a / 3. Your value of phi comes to 36.3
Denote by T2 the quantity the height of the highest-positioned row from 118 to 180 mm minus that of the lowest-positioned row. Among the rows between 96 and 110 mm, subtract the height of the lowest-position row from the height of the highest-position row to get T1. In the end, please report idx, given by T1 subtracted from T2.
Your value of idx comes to 0.0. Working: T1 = -2.2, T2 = -2.2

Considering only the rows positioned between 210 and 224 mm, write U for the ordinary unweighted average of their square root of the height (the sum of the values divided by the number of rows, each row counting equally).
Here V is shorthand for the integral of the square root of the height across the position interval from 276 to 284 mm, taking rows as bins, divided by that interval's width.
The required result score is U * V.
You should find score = 12.0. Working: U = 3.36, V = 3.57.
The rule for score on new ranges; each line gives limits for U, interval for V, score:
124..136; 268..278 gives 13.5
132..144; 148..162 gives 12.3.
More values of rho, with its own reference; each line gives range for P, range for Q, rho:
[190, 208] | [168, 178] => 24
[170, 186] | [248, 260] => 72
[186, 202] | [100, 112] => 86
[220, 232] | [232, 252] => 28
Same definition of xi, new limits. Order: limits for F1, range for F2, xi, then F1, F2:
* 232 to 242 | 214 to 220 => 11.3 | 11.1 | 11.5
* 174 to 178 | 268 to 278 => 13.6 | 13.3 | 13.9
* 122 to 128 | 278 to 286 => 13.1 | 13.6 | 12.5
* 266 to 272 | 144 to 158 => 13.2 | 14.4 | 11.9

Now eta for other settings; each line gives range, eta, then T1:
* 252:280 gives -0.05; 0.89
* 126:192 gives -0.21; 0.62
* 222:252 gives -0.47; 0.34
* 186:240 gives -0.19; 0.64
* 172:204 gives -0.27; 0.54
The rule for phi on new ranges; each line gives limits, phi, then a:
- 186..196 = 40.3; 120.8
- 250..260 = 41.1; 123.2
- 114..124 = 46.1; 138.2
